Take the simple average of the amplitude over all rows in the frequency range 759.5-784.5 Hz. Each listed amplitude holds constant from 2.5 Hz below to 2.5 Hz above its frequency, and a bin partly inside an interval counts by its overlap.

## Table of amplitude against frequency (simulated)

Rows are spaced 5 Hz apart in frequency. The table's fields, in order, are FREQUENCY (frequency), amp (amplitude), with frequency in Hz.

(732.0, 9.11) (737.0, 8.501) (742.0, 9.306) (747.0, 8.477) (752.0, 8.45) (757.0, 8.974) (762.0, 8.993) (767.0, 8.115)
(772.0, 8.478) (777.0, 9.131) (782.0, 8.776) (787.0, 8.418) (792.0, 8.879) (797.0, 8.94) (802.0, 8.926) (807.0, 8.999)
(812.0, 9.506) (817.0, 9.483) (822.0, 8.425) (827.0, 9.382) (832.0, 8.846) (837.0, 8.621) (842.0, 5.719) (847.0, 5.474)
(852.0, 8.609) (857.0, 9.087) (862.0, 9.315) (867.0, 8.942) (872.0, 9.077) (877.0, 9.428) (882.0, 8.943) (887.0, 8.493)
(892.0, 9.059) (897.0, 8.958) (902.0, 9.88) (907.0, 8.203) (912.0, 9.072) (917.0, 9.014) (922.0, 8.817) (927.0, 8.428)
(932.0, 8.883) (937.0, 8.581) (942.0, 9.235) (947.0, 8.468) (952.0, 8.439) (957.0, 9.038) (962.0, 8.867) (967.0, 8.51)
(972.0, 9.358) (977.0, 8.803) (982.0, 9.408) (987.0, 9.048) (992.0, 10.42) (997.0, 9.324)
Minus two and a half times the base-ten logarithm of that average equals -2.35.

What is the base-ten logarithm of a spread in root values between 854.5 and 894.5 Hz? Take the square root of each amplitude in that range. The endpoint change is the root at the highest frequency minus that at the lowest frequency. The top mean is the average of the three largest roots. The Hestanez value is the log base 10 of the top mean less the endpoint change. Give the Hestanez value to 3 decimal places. 0.484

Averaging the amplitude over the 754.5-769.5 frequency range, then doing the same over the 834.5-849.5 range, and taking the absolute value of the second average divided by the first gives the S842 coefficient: 0.760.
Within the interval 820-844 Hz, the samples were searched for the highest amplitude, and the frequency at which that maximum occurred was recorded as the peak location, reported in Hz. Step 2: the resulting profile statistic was 827.0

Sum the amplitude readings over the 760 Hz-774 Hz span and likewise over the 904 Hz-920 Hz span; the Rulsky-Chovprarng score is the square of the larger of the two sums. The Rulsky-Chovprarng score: 691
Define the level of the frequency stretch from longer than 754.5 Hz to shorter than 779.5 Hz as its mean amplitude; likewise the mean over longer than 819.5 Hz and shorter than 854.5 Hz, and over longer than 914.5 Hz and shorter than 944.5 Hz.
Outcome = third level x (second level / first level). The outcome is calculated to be 7.9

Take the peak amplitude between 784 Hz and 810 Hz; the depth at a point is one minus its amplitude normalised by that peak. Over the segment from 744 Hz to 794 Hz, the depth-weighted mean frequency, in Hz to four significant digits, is 767.1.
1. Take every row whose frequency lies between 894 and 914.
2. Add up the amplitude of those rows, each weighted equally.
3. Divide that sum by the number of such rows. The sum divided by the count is 9.03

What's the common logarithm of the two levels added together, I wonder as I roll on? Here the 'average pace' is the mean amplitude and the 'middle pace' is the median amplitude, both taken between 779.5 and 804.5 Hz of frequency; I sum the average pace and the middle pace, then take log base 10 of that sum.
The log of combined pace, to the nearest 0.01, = 1.25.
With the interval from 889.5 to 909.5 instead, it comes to 1.26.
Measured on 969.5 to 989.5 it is 1.26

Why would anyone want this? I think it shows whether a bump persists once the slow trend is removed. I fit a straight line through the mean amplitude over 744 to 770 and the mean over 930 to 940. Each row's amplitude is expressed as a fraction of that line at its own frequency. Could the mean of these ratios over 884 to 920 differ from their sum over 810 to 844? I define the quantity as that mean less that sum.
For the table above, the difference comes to -5.90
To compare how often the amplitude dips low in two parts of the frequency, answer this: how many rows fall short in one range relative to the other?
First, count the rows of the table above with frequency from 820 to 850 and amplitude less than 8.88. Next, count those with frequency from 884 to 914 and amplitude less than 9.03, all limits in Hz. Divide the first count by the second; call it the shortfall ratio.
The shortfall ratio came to 1.7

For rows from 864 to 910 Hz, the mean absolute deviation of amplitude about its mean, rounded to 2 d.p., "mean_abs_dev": 0.32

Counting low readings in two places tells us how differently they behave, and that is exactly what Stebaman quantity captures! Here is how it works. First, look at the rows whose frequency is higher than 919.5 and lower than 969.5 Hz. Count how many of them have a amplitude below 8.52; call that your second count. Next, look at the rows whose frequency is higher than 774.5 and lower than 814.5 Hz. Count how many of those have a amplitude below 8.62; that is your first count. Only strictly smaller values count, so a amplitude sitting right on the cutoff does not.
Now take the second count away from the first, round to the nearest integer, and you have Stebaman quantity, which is -3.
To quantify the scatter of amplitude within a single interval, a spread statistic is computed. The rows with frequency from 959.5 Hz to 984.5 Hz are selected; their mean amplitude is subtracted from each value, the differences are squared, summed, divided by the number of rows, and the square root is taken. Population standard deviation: 0.34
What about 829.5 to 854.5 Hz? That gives 1.52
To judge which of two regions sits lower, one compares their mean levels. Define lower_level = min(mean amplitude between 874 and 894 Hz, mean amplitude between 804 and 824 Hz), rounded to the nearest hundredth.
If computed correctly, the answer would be 8.98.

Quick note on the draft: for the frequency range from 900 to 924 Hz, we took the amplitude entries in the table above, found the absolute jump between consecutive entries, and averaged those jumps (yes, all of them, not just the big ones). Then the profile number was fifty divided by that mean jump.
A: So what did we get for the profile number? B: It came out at 71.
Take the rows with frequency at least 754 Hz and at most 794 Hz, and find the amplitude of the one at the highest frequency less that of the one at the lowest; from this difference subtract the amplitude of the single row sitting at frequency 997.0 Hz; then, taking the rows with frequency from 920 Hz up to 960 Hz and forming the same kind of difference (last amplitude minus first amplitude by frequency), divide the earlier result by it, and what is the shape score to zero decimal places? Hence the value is -43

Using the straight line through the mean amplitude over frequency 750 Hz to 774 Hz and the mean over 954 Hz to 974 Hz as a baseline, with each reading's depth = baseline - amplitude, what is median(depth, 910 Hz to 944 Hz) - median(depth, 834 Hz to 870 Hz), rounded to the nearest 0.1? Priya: -0.1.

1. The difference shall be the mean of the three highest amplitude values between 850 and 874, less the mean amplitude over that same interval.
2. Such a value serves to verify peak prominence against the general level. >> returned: 0.15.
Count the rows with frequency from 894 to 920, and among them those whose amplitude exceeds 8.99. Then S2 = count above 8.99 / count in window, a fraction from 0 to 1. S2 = 0.60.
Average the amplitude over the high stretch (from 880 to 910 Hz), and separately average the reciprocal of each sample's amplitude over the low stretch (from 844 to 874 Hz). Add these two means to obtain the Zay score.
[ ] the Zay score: 9.05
